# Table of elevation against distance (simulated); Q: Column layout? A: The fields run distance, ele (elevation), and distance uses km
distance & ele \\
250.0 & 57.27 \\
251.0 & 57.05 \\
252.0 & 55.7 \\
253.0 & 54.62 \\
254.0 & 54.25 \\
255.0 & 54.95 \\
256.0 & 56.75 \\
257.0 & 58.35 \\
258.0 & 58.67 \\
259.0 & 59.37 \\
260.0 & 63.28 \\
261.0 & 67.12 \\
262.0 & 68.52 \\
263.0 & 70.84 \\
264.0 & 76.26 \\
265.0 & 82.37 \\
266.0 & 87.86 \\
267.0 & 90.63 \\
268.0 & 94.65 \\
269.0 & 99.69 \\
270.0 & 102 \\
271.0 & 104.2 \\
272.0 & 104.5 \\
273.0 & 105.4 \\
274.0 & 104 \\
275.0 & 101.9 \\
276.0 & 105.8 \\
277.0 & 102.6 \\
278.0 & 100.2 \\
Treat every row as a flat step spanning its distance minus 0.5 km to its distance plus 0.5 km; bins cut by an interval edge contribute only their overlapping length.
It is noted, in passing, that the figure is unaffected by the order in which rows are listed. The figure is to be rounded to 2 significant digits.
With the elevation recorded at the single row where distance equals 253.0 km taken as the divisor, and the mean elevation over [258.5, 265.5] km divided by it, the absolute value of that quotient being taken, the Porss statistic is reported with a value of 1.3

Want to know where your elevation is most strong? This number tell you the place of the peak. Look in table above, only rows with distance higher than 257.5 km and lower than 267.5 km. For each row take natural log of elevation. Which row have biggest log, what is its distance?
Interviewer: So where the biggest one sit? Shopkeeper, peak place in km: 267.0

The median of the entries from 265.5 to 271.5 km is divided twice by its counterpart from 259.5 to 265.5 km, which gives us 0.020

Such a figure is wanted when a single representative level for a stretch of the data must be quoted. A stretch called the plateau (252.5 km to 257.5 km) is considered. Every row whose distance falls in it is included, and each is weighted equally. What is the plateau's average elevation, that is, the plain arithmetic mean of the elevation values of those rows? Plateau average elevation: 56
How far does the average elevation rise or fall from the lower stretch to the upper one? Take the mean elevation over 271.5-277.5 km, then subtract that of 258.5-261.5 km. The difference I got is 40.8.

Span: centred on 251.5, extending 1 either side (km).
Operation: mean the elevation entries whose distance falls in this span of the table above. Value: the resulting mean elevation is 56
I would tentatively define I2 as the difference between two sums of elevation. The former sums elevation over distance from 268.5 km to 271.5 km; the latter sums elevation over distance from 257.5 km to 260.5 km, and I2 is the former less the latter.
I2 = 125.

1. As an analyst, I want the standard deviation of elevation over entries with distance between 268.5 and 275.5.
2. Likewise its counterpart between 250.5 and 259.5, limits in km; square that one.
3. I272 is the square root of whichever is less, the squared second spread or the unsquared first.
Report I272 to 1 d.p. 1.4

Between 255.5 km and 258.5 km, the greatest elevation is 58.67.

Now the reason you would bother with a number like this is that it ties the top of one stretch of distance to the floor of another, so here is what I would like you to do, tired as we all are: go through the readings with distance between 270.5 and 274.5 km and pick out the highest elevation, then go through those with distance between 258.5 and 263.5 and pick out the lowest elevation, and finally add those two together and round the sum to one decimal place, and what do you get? 164.8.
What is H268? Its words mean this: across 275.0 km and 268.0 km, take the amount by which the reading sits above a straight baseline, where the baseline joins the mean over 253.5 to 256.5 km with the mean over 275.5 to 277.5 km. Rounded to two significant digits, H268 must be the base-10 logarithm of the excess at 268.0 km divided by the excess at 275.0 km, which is 0.94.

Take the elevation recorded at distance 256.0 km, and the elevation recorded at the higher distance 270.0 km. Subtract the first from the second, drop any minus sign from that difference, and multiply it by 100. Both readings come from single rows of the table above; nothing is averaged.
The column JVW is 4525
